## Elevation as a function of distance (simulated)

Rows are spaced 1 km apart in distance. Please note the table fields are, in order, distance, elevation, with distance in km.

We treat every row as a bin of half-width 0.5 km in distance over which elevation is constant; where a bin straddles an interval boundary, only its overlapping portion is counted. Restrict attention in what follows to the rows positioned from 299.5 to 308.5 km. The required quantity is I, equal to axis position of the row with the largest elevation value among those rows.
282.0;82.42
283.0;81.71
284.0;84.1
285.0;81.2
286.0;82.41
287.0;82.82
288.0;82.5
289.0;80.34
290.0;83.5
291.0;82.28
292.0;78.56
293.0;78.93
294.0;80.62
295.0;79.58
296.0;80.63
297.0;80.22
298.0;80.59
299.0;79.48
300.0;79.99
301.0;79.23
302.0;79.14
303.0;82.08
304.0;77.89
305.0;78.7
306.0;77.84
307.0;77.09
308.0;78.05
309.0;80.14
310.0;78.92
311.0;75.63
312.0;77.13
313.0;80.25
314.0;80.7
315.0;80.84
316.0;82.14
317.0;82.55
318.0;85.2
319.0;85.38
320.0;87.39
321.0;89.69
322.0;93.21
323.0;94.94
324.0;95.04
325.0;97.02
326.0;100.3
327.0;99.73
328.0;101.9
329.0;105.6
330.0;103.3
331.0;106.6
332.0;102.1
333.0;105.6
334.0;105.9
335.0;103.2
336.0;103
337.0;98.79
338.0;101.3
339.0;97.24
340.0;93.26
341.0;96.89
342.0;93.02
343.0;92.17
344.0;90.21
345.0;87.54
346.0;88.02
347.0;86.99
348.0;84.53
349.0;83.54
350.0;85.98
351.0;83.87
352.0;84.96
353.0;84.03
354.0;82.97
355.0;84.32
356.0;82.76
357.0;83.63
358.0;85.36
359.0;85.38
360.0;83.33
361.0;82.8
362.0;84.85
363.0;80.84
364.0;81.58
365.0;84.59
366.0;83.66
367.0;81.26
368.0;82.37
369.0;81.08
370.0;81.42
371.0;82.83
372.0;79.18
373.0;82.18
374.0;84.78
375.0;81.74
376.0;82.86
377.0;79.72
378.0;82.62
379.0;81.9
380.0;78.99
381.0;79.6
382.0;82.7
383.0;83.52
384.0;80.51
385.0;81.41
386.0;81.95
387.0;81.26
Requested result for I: 303.0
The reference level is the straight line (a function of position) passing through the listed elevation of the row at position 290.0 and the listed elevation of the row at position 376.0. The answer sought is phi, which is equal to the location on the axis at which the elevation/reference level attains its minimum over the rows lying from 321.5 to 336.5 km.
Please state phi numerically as 322.0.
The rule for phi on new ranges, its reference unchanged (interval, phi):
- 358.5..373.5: 372.0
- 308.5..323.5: 311.0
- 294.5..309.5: 307.0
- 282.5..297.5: 292.0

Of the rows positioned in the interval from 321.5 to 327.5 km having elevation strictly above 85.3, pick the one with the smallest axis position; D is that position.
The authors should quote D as 322.0 km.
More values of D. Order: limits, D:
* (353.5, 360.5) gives 358.0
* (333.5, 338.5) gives 334.0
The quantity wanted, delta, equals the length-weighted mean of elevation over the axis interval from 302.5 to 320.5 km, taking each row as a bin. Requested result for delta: 80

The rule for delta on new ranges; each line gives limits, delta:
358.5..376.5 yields 83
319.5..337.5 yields 100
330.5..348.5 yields 96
